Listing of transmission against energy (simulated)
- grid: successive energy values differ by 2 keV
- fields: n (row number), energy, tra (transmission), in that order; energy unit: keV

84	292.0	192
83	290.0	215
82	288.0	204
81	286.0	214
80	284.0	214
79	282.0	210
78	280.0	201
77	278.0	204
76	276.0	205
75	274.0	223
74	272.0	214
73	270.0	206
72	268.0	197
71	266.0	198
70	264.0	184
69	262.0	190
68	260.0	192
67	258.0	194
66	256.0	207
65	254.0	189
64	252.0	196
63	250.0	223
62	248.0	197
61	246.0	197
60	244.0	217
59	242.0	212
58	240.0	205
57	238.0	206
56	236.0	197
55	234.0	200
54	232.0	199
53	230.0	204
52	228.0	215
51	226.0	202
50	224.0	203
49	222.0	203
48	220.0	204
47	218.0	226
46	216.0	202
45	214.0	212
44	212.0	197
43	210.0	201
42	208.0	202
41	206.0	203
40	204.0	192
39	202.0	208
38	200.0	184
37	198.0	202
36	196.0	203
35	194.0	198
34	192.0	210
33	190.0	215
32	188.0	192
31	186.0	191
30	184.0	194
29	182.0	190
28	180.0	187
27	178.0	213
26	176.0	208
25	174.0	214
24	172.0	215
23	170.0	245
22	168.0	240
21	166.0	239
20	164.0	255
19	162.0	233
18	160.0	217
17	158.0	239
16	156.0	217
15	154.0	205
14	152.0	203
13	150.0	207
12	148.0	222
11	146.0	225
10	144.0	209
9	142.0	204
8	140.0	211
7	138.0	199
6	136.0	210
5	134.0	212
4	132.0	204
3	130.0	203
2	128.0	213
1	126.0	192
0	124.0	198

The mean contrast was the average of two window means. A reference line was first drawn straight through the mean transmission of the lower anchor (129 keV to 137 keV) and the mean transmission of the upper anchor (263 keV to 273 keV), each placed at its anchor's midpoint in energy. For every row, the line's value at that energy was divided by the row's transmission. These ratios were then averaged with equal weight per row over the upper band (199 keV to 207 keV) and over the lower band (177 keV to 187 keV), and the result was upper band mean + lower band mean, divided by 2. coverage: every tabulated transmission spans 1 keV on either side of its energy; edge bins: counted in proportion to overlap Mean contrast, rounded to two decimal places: 1.04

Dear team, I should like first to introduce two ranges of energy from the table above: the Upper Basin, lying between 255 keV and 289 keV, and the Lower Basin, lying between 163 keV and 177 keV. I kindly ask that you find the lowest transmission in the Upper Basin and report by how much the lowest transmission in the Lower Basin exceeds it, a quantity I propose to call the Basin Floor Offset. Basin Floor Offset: 24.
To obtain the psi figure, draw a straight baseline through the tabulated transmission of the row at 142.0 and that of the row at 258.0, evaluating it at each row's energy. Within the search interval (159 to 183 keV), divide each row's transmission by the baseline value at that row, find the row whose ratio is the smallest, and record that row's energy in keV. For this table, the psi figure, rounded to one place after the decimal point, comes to 180.0 keV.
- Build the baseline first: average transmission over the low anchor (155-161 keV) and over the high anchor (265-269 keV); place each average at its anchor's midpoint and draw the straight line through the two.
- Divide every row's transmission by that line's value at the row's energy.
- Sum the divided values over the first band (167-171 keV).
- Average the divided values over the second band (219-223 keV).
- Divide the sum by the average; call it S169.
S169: 2.25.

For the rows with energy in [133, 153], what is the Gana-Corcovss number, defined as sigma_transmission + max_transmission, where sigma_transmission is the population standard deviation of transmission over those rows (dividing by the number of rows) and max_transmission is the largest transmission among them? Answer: 233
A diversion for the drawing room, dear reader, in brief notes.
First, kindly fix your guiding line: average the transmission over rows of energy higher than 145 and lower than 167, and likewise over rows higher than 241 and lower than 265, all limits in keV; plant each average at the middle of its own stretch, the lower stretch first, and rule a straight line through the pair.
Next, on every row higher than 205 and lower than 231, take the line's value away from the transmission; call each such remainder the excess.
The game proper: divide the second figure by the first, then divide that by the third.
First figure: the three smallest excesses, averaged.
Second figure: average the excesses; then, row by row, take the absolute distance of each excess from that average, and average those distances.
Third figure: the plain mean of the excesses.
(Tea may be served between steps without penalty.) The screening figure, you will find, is 0.20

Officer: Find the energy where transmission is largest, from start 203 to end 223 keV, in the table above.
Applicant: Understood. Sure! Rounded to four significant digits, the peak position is 218.0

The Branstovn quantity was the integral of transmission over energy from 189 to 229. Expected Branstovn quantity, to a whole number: 8164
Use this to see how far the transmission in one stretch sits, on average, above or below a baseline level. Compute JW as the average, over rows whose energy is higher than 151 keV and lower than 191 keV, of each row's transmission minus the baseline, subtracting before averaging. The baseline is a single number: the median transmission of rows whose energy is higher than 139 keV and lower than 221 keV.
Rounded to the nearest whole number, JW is 8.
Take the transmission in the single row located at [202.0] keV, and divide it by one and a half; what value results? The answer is 138.7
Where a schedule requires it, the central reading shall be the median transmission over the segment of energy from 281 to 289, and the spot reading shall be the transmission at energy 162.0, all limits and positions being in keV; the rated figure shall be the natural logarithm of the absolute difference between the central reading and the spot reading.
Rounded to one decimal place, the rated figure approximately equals 3.0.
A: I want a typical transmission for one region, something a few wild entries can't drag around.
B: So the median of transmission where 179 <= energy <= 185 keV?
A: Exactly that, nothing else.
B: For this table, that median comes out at 190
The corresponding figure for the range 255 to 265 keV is 192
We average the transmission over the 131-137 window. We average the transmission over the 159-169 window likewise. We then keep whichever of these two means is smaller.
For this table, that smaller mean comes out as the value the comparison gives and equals 209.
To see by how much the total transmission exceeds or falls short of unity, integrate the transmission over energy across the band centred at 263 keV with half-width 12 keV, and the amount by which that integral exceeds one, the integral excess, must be 4779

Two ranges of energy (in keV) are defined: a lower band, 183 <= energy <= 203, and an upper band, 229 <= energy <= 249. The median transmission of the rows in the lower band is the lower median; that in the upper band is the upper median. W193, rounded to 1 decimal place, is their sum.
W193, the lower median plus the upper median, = 402.0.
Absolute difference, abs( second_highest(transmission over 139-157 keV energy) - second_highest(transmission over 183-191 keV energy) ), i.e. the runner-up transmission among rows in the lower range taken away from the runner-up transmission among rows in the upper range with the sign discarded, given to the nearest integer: 28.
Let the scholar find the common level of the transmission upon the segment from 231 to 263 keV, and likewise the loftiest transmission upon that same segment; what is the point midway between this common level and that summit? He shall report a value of 212.2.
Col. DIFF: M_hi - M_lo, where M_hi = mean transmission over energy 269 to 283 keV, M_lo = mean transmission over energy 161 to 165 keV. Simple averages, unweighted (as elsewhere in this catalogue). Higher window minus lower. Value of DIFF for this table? -35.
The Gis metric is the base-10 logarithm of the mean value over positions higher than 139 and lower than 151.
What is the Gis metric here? 2.33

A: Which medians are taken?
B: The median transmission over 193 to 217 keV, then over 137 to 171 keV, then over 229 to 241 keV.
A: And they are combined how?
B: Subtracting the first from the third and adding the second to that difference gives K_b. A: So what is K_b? 217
